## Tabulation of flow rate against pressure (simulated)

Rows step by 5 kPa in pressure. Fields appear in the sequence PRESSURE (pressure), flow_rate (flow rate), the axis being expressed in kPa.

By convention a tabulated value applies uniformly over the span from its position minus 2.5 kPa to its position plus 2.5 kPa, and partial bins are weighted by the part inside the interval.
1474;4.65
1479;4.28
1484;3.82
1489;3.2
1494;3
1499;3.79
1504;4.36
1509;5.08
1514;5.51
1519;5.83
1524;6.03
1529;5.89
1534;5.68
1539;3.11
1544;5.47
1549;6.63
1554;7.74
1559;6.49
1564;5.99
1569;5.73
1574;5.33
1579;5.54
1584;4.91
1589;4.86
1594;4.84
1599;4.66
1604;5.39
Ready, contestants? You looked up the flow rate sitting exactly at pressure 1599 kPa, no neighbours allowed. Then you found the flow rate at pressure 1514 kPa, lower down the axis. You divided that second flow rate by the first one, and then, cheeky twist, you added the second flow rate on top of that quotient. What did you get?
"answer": 6.7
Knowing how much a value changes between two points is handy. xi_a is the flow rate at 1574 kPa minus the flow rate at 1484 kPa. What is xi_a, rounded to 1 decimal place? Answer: 1.5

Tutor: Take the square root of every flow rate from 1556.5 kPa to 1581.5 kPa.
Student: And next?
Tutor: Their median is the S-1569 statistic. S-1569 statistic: 2.39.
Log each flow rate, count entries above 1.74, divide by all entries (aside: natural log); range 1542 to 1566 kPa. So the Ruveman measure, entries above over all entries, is 0.8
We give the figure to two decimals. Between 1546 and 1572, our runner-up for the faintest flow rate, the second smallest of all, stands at 5.99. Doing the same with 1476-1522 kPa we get 3.20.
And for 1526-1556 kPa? 5.47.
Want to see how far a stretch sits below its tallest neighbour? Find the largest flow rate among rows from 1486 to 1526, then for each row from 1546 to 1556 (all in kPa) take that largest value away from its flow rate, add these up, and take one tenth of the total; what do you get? 0.23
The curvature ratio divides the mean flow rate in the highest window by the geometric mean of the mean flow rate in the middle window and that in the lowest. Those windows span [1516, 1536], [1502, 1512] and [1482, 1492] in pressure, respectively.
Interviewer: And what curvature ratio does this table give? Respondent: 1.44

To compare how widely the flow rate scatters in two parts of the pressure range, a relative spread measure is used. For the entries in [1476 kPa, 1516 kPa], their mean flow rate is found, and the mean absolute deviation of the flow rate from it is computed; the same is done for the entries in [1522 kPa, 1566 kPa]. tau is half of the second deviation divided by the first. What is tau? 0.56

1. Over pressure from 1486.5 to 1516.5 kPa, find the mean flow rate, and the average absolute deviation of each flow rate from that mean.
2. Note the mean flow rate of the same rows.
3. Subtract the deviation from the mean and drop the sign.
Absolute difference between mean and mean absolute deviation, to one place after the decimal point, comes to 3.3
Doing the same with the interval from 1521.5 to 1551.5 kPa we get 4.7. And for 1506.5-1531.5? 5.4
